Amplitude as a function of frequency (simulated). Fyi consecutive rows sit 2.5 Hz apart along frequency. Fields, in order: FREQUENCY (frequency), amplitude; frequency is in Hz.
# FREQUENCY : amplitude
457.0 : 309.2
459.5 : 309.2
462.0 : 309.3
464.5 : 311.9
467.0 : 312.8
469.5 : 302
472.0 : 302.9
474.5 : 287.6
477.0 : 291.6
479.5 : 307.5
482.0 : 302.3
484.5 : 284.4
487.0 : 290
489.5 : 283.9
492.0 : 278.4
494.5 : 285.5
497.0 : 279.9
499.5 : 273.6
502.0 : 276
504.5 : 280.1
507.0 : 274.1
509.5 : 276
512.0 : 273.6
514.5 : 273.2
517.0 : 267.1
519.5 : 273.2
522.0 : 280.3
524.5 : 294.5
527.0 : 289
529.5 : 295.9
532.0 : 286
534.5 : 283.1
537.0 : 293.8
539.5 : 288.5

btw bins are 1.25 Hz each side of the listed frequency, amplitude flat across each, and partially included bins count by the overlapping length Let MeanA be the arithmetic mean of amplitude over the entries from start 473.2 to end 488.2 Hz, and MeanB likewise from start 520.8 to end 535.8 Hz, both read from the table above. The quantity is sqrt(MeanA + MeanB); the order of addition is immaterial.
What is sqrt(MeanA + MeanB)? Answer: 24.1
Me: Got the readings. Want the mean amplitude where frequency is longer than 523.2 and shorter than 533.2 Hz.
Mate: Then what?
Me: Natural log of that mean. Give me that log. 5.67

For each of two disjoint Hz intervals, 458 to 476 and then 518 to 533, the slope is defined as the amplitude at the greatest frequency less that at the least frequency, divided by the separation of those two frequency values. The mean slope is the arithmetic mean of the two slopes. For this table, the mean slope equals -0.2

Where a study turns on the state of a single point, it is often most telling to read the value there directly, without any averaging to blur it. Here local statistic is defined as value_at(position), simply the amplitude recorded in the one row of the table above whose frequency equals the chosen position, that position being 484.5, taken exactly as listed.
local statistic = 284.4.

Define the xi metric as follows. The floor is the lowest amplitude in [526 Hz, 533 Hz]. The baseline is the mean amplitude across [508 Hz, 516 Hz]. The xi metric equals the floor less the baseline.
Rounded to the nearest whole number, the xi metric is 12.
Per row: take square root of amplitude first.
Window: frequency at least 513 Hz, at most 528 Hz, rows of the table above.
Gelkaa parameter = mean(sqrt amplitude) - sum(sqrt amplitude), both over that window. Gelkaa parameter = -83.6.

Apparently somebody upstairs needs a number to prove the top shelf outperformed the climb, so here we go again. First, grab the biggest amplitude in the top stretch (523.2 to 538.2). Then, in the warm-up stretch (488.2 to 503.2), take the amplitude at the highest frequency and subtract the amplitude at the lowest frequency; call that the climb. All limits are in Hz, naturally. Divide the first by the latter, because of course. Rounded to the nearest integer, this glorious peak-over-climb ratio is -37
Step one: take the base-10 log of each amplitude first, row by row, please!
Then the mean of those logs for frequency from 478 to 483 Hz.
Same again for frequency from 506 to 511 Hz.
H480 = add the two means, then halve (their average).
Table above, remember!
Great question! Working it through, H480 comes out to 2.46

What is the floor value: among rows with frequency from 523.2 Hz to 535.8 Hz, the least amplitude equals 283.1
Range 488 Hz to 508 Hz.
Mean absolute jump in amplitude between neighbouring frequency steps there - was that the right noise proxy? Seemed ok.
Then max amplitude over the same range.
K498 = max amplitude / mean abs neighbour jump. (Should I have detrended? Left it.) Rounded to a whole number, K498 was 54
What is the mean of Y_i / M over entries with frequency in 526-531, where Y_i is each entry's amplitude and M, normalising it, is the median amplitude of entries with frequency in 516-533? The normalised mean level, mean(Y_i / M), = 1.02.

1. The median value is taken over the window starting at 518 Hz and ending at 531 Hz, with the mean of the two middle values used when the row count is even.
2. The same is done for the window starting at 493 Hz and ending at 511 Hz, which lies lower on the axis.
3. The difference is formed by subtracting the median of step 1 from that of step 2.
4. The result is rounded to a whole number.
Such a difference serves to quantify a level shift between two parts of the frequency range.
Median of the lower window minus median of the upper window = -13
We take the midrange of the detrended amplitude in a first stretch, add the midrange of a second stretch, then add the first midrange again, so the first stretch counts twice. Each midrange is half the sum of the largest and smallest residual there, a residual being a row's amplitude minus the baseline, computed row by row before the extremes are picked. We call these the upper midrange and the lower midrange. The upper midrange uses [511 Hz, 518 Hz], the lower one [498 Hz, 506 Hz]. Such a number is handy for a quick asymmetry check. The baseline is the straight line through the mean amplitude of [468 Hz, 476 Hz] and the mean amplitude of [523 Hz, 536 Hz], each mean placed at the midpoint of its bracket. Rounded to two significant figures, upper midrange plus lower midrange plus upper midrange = -59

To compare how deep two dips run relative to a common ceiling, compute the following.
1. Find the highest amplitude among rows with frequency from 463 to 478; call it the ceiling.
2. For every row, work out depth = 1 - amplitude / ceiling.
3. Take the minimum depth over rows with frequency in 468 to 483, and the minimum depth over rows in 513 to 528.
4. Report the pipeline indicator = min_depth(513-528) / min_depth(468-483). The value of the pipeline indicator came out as 3.5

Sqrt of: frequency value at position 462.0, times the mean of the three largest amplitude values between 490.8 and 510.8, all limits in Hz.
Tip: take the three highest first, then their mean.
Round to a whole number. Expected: 295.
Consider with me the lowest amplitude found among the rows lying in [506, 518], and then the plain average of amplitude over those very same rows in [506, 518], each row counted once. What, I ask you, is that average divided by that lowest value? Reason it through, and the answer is 1.02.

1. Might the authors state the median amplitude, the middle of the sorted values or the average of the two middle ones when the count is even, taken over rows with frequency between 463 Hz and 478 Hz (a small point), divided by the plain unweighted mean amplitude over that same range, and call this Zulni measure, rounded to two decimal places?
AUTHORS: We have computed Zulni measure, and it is 1.00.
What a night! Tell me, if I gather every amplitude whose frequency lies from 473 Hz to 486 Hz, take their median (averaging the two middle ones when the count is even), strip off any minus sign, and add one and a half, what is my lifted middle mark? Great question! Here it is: 293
